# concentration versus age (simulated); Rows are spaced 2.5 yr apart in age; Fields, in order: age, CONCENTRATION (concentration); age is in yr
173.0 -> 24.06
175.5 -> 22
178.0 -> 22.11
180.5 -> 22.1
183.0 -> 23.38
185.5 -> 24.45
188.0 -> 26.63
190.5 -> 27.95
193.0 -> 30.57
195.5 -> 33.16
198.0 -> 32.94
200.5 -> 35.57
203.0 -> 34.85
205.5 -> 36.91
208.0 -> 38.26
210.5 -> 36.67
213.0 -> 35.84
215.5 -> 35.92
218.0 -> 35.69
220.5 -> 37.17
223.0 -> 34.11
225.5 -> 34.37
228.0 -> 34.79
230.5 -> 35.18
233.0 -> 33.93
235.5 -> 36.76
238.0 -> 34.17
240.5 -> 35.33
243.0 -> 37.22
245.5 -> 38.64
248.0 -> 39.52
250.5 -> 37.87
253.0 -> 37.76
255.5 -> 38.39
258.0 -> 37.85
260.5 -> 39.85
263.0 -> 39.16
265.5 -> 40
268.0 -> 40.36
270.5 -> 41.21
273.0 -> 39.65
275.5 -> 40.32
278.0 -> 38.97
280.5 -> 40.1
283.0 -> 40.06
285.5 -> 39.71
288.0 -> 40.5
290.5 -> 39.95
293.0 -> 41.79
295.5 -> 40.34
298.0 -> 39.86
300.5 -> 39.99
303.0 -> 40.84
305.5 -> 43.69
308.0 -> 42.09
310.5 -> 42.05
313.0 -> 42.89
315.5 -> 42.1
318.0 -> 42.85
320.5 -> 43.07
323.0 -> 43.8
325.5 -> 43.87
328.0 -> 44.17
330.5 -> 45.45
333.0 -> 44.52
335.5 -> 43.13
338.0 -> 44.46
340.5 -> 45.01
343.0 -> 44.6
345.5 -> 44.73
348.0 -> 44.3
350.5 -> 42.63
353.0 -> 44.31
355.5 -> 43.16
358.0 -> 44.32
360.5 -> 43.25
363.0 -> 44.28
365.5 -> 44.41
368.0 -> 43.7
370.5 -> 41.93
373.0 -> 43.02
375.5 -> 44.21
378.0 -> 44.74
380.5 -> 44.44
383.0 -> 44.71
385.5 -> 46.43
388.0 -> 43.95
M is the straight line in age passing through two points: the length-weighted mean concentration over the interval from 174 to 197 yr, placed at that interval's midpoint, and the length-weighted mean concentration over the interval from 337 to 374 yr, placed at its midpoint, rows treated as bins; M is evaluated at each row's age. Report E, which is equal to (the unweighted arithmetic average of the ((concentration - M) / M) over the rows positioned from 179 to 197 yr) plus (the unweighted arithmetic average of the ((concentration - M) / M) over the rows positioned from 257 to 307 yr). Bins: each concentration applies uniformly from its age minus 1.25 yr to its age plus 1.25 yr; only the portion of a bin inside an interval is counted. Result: 0.14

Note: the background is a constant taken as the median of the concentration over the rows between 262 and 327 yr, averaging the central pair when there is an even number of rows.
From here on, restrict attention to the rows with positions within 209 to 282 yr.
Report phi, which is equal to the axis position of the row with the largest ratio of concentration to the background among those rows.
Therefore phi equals 270.5 yr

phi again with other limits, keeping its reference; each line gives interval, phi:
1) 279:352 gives 330.5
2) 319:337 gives 330.5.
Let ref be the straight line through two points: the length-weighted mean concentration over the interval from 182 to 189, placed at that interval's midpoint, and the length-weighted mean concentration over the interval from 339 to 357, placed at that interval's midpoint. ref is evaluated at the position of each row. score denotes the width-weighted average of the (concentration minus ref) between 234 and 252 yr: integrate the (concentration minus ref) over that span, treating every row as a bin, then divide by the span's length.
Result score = 5.4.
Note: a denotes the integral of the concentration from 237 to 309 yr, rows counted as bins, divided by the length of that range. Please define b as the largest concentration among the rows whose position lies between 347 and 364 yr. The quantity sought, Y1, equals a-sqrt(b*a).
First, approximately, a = 39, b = 44.32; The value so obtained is -2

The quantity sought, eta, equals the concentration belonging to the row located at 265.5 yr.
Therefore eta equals 40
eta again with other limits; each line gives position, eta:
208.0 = 38.26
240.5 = 35.33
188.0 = 26.63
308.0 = 42.09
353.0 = 44.31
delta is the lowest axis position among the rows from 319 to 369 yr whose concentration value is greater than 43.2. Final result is 323.0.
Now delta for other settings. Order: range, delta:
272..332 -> 305.5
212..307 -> 305.5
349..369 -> 353.0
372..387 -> 375.5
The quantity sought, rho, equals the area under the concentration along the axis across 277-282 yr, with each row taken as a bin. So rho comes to 198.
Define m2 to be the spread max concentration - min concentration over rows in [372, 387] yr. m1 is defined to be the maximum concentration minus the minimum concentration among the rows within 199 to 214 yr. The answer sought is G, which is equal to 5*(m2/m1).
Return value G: 5.0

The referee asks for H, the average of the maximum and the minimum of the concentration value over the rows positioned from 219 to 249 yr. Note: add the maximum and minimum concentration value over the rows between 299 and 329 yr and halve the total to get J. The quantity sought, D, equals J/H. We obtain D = 1.15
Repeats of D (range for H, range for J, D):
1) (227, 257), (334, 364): 1.19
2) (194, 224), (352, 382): 1.22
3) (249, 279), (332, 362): 1.11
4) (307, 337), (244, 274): 0.90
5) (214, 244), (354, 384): 1.22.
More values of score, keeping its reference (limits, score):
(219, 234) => 5.3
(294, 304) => 2.0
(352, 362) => -1.4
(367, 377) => -3.7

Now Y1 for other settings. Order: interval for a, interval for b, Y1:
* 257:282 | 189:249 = 0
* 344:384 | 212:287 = 1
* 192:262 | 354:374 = -4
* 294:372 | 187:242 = 3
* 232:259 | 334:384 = -4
